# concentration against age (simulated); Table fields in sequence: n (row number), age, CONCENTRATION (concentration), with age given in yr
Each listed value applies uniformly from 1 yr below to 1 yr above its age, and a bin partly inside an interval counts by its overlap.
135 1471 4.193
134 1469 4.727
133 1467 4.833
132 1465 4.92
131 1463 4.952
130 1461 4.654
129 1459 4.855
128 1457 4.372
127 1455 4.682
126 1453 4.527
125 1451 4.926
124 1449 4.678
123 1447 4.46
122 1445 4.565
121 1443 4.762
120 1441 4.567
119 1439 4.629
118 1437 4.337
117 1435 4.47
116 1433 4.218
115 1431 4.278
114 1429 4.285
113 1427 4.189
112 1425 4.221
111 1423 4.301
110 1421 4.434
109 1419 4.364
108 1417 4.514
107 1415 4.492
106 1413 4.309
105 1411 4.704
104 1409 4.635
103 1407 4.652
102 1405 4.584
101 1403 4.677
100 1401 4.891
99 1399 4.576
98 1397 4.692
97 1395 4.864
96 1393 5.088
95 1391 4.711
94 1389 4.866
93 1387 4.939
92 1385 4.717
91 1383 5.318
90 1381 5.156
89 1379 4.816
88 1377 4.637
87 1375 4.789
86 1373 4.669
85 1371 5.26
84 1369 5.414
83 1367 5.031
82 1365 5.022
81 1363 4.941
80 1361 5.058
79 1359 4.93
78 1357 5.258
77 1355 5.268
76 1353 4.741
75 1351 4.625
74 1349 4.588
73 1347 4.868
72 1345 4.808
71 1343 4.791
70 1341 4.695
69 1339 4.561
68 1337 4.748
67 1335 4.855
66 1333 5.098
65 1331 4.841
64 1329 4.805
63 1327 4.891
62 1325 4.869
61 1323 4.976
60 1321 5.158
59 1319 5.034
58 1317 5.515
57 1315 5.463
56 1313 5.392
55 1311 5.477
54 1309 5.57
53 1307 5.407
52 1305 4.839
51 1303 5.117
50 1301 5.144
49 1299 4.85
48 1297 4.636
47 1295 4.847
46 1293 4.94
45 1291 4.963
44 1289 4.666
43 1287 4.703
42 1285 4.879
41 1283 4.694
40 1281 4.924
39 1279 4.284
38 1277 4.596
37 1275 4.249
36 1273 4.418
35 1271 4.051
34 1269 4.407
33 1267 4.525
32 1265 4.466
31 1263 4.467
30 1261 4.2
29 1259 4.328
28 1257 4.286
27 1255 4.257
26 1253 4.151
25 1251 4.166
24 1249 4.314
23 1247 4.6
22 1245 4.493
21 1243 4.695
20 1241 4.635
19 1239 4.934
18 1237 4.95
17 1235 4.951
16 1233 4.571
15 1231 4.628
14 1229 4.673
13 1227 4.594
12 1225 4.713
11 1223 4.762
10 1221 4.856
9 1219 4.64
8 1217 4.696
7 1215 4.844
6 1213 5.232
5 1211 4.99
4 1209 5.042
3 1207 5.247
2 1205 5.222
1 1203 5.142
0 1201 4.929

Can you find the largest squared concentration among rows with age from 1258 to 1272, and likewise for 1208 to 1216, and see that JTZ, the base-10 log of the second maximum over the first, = 0.13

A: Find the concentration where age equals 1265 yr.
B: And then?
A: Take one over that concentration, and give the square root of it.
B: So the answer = 0.473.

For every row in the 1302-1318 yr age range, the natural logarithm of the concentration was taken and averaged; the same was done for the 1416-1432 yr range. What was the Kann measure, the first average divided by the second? 1.14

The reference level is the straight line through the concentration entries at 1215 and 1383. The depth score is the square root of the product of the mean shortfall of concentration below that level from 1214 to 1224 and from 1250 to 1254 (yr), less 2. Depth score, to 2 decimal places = -1.73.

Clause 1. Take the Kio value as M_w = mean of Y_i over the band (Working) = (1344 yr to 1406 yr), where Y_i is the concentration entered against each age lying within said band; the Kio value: 4.9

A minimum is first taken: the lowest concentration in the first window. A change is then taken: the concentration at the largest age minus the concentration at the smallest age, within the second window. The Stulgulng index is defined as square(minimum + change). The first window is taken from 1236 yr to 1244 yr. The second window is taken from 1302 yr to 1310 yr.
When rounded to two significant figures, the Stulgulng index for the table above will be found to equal 26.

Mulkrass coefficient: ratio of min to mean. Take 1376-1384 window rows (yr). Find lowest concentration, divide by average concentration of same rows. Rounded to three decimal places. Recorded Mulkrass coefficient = 0.931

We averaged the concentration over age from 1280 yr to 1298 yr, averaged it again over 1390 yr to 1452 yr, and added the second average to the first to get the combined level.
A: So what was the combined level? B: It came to 9.4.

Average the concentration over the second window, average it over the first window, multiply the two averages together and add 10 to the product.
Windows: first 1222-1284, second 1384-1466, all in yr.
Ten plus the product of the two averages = 31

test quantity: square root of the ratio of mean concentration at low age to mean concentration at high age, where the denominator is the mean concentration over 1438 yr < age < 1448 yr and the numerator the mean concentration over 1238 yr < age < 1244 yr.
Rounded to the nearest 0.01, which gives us 1.02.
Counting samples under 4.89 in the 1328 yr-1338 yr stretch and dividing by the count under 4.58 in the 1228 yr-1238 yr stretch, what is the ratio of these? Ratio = 4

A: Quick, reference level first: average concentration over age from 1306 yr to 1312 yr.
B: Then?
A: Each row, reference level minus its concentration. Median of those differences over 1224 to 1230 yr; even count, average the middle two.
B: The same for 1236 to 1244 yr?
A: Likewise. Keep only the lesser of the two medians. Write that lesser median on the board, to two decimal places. 0.67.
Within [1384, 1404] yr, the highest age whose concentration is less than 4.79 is 1403 yr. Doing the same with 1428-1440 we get 1439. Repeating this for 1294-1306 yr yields 1297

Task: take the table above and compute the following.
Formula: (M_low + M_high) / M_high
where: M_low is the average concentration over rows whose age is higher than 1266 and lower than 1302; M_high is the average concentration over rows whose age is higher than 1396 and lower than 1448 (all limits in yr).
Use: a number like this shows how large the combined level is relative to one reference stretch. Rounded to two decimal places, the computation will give 2.04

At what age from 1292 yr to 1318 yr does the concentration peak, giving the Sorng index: 1309 yr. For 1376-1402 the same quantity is 1383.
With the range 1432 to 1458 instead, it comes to 1451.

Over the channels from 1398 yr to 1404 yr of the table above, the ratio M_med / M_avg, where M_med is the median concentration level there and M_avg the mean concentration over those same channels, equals 0.99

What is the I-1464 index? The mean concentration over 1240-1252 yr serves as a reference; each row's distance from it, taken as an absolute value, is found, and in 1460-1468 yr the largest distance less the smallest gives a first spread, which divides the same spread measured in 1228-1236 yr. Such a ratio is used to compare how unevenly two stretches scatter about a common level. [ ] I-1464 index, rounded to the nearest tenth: 1.3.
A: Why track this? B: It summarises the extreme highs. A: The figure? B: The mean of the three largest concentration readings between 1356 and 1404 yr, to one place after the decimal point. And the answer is 5.3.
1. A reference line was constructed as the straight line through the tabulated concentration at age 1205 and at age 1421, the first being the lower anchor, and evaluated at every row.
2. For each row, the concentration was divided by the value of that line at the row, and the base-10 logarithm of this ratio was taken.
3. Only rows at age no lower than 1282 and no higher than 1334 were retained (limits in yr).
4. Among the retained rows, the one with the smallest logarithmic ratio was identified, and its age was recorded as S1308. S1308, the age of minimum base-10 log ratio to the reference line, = 1297 yr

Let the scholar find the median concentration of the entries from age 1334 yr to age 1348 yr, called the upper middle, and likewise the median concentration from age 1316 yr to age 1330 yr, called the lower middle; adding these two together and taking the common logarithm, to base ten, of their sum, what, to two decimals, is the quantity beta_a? 0.99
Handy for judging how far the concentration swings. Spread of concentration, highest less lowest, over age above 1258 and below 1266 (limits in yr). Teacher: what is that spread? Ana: 0.27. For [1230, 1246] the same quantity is 0.46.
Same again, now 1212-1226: 0.59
